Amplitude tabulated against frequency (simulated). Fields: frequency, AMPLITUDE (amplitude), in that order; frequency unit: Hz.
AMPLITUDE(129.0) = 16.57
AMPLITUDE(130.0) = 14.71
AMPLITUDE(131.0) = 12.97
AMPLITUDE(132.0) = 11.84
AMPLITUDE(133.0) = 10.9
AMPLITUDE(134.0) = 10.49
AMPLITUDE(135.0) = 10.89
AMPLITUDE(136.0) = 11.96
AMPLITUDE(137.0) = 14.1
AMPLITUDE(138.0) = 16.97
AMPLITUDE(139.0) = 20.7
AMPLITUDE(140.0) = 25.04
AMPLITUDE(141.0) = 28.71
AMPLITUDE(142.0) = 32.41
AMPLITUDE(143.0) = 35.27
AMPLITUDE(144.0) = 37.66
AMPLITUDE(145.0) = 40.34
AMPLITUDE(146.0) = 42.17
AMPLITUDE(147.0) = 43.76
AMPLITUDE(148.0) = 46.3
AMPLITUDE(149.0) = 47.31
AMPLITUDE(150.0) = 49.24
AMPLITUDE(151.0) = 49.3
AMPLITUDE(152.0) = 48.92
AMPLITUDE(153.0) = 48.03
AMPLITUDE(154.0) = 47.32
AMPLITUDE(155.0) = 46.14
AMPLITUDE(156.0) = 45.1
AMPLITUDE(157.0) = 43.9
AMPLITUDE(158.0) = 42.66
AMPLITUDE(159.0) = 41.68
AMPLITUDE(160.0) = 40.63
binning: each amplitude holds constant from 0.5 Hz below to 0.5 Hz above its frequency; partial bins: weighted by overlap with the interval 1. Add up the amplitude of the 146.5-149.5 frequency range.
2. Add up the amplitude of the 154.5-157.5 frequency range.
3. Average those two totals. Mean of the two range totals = 136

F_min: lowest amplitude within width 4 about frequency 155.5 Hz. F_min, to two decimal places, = 43.90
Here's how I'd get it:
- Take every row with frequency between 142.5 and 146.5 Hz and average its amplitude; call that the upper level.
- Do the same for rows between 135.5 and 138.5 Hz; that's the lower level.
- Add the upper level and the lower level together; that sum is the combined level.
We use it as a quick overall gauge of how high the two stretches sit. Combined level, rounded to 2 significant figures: 53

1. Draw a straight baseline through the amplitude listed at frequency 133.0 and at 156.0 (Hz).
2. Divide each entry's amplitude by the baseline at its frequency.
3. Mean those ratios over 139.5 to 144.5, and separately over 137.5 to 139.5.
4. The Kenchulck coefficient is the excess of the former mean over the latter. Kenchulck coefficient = 0.3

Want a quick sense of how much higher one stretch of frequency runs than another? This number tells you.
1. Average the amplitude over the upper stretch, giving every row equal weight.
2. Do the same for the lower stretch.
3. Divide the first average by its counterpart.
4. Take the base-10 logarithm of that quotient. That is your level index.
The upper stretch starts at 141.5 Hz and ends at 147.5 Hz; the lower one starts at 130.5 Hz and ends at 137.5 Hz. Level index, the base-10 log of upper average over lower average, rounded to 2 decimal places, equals 0.51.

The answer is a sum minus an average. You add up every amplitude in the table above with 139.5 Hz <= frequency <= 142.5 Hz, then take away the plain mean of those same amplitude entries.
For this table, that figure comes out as 57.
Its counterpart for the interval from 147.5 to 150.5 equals 95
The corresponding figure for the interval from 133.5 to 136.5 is 22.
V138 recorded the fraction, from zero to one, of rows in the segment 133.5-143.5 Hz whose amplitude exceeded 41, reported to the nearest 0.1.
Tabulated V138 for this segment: 0.0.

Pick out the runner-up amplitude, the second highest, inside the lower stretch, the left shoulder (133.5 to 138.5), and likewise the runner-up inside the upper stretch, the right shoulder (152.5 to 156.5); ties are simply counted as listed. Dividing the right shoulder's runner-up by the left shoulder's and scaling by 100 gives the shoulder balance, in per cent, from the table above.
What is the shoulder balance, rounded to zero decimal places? 336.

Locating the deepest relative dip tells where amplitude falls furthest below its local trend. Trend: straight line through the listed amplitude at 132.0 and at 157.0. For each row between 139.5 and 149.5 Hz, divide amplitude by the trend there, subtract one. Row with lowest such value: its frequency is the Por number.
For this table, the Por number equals 140.0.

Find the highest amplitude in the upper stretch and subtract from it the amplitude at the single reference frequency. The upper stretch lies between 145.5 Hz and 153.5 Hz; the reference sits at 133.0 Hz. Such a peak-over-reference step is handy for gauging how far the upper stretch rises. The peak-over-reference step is 38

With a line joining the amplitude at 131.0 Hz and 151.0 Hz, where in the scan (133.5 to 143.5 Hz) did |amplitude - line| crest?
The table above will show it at 136.0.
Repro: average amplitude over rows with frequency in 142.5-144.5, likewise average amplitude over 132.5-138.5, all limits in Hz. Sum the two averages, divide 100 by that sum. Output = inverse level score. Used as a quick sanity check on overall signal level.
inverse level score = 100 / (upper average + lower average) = 2.04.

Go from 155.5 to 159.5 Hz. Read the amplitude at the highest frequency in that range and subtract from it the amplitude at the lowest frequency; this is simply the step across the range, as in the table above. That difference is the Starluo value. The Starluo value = -3.4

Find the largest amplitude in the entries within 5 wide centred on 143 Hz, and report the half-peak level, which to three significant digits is 20.2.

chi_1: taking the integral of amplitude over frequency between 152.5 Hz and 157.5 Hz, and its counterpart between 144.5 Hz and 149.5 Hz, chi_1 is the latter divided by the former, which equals 0.95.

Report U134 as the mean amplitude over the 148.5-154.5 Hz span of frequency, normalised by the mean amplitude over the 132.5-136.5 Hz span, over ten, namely 0.44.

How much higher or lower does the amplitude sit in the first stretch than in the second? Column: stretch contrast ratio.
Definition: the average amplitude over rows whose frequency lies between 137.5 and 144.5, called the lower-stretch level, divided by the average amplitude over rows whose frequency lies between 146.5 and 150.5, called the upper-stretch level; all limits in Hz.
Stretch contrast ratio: 0.6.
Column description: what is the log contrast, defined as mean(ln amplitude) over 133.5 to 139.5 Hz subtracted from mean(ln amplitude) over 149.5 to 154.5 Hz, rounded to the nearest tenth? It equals 1.3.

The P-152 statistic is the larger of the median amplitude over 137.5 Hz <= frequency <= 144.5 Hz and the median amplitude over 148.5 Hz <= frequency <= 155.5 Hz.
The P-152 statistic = 48.0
